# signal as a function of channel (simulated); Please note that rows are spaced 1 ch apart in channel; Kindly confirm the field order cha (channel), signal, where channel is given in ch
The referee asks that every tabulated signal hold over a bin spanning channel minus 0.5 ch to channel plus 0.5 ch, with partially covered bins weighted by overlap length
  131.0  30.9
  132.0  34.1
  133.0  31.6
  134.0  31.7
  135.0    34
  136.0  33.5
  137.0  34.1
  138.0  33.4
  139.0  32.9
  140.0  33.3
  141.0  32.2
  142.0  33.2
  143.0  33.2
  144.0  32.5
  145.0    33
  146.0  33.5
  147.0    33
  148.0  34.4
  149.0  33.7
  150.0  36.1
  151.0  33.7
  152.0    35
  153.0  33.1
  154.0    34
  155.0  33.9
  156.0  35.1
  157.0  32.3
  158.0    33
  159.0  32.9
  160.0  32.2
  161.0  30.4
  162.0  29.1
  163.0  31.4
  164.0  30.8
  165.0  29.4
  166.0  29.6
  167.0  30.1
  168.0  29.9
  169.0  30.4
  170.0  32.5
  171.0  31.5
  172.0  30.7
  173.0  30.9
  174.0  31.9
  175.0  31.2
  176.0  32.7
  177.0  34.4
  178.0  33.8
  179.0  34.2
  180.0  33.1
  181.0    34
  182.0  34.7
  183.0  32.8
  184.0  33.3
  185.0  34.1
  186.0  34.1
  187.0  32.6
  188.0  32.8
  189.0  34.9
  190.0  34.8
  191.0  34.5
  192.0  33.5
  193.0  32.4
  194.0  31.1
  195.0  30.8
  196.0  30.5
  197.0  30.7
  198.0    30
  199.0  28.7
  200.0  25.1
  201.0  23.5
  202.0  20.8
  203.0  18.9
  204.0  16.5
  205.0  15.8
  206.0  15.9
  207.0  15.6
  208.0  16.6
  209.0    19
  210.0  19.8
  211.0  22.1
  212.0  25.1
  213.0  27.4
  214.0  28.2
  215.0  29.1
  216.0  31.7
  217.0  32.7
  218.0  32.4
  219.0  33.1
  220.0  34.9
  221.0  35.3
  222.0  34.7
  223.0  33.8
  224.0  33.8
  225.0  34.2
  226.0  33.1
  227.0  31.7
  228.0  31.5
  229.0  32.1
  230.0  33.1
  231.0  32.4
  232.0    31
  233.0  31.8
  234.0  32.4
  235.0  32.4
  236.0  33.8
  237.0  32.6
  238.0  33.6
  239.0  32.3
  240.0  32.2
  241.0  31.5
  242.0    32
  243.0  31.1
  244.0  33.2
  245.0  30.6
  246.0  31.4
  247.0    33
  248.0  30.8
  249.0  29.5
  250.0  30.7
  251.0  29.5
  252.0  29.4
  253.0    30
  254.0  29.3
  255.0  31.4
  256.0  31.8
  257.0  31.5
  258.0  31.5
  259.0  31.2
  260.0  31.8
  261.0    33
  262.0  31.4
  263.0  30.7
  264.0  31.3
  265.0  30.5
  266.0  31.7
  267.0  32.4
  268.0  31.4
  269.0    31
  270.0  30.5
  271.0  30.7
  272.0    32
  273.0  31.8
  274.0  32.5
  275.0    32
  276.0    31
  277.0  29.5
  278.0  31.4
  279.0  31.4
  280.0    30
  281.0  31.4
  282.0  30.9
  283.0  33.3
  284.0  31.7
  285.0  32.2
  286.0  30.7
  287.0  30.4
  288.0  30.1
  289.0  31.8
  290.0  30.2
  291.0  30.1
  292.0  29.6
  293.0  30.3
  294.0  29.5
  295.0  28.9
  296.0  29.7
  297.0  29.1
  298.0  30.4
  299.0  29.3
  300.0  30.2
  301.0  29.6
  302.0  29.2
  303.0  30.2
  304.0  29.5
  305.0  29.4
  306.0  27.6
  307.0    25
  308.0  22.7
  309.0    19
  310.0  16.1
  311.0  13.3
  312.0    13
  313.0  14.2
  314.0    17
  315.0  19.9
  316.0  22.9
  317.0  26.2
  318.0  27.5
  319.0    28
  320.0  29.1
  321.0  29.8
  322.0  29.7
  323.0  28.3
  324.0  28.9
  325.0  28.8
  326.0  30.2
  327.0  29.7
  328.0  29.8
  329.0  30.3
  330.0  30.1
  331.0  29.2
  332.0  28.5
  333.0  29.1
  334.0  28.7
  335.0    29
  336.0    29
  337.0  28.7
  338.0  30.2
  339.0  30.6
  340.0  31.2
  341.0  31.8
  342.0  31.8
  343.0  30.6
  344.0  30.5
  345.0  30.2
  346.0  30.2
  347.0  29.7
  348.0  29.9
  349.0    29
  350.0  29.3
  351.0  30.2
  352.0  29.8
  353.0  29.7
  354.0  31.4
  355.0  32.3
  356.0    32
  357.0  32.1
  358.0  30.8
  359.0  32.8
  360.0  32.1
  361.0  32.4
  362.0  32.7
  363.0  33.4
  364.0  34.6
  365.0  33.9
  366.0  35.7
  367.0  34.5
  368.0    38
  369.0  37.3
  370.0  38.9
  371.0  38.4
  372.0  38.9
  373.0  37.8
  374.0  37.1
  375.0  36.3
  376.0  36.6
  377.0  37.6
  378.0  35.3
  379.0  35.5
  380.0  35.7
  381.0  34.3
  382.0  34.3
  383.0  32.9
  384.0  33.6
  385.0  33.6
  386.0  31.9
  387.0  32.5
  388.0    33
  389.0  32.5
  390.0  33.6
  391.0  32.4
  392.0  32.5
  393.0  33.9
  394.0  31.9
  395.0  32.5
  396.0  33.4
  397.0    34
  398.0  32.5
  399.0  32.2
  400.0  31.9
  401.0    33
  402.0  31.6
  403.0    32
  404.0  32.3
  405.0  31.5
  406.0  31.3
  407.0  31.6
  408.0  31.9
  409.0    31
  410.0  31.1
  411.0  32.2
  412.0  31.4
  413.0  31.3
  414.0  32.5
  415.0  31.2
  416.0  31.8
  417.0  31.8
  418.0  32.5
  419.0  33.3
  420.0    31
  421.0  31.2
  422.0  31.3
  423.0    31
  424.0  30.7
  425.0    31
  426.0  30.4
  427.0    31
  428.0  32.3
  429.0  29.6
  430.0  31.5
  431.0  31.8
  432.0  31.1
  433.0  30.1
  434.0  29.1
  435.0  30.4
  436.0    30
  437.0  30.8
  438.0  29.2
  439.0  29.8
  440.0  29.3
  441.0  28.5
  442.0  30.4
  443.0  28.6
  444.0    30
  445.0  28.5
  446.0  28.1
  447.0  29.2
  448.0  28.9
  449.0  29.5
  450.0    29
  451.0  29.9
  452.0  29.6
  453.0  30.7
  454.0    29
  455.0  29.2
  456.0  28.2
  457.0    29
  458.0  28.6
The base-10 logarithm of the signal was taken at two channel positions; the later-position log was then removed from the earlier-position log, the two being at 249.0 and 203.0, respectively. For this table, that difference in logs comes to -0.19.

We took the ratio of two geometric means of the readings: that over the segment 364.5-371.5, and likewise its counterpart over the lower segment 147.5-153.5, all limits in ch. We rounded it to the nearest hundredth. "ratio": 1.07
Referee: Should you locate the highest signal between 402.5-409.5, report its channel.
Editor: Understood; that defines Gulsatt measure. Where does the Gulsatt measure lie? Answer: 404.0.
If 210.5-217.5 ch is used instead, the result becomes 217.0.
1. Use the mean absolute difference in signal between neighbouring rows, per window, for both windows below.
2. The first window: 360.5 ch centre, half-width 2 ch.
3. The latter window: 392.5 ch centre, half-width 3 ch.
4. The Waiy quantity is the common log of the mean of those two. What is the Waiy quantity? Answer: -0.13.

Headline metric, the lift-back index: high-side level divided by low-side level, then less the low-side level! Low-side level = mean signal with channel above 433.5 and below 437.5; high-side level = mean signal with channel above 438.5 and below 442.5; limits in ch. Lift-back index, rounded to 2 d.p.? -29.09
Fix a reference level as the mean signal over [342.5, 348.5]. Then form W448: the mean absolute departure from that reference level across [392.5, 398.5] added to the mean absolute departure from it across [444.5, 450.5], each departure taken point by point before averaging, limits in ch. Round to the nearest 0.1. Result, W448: 4.2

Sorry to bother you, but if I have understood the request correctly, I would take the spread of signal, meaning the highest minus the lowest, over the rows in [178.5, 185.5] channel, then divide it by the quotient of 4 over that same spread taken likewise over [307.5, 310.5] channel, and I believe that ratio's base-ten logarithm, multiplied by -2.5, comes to -1.2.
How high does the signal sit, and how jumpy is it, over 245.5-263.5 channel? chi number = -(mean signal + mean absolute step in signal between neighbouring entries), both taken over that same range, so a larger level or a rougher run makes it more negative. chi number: -32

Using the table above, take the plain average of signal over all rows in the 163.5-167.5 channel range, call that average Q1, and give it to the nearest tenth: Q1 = 30.0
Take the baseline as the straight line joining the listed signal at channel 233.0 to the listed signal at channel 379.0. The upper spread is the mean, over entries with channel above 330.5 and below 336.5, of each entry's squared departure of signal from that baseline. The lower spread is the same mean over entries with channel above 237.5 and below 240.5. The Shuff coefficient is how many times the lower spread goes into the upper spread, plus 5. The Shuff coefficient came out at 35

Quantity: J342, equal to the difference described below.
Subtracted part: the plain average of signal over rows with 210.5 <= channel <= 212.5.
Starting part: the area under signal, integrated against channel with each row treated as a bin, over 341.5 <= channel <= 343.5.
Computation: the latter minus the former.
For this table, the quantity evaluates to 39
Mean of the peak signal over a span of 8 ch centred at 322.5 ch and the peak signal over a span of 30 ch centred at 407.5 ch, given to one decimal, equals 32.1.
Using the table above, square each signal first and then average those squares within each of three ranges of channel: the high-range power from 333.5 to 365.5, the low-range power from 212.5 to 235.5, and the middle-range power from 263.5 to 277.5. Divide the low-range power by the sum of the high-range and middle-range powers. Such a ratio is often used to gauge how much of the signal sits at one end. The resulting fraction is 0.539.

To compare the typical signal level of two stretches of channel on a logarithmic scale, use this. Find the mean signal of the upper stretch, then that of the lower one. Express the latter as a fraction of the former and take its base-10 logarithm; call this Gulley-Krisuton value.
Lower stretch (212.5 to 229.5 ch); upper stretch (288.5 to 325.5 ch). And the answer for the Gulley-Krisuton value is 0.09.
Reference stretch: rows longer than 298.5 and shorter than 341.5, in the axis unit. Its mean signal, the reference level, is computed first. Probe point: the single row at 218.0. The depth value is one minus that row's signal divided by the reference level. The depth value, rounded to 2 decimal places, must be -0.21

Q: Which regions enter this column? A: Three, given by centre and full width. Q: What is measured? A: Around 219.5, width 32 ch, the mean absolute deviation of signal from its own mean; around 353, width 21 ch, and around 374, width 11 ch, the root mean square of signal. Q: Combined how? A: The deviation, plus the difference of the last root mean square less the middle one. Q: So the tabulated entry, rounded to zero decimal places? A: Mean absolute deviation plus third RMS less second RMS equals 12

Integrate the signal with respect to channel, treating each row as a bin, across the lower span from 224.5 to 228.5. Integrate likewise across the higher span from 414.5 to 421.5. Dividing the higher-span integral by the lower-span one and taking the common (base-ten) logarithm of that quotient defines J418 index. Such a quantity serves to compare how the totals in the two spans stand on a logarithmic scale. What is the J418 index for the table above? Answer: 0.23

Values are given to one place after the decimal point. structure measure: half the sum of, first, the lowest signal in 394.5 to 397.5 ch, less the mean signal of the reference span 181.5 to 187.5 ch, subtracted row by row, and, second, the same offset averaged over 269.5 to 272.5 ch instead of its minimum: -1.8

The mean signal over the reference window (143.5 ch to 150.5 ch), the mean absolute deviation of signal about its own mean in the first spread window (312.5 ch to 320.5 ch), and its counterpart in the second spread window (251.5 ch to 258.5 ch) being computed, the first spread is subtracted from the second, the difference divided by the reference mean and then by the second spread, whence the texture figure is -0.11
